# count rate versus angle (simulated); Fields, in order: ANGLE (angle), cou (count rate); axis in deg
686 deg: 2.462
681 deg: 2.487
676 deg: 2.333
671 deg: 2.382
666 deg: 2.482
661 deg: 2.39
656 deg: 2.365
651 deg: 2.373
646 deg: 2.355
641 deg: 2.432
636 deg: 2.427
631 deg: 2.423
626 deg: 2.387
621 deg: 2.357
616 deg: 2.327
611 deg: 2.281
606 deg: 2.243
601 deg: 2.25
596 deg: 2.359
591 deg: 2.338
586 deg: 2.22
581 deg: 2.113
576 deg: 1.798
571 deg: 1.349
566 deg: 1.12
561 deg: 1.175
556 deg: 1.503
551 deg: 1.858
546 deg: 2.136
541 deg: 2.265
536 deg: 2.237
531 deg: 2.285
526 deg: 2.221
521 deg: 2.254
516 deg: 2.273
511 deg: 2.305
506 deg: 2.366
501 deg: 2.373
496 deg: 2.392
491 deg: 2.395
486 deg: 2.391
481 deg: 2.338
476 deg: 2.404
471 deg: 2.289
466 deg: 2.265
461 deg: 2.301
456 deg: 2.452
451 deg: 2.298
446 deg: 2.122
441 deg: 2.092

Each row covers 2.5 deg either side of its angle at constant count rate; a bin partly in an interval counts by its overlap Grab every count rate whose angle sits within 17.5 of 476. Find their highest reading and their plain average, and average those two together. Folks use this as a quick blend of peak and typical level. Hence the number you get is 2.37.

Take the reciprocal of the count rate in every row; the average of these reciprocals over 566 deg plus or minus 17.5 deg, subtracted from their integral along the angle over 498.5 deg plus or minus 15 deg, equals 12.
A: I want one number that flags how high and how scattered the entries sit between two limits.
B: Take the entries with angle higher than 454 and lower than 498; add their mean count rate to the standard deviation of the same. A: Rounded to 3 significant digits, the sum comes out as 2.42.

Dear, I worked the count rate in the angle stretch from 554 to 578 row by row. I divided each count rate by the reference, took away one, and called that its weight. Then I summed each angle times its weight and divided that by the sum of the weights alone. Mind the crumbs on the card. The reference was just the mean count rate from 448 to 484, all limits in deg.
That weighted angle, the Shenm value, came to 565.2 deg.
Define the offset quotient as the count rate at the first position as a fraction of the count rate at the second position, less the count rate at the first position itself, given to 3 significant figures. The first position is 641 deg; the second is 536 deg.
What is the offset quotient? -1.34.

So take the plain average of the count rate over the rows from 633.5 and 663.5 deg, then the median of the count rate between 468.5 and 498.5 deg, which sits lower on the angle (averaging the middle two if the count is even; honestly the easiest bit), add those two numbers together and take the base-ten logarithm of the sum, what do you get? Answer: 0.680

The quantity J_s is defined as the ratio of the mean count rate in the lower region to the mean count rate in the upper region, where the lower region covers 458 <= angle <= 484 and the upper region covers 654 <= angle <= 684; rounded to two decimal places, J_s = 0.96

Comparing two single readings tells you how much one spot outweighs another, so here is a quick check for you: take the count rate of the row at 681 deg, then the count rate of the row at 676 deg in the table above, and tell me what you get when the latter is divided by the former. 0.94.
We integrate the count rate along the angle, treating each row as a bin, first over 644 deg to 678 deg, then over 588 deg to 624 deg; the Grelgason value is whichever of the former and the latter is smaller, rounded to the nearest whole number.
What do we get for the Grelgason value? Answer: 81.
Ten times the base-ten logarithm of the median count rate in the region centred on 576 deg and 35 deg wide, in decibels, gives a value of 2.55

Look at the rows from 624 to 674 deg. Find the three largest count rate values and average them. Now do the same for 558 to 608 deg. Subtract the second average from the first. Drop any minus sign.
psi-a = 0.13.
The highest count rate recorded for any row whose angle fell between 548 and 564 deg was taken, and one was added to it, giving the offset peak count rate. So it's 2.86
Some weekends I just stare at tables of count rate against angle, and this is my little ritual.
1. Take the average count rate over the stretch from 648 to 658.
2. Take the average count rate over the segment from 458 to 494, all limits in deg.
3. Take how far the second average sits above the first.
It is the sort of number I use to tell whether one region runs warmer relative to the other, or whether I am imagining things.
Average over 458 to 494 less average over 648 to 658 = -0.03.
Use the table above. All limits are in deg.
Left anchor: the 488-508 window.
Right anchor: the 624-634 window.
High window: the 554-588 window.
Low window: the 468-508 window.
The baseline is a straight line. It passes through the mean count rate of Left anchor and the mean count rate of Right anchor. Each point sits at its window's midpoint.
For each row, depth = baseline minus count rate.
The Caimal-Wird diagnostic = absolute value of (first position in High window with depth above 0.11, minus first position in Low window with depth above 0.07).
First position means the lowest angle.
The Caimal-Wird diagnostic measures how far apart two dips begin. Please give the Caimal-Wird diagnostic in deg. 85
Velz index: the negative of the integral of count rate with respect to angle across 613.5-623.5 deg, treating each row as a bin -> -23.4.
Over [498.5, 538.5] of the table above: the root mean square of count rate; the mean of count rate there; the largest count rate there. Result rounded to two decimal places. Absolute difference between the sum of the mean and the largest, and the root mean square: 2.37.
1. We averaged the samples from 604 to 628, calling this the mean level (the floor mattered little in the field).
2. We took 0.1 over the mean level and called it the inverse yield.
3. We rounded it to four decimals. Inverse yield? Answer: 0.0431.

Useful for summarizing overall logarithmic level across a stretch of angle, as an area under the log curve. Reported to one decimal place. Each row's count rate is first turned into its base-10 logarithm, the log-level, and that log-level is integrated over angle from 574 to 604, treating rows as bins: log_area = 10.1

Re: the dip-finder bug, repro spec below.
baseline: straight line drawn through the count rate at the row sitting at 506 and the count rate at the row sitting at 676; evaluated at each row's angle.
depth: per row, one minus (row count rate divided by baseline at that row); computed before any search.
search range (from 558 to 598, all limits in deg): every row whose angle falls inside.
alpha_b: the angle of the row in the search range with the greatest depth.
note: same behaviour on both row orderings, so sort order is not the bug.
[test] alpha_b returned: 566 deg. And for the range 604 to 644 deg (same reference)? 606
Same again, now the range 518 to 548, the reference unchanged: 546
